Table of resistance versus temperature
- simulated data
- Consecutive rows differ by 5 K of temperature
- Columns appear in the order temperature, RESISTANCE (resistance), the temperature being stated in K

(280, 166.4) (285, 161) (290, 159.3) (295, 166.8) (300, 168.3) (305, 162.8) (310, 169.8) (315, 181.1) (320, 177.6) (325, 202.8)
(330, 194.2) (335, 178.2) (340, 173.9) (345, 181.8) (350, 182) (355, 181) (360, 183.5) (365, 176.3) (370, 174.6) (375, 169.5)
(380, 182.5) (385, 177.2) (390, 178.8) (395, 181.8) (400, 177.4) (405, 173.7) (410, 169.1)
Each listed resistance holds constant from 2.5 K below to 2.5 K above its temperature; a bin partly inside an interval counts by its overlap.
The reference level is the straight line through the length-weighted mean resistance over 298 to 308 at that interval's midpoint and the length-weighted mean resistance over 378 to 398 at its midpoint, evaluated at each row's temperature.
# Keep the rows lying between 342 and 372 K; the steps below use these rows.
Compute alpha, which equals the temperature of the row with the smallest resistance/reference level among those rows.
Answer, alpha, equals 370 K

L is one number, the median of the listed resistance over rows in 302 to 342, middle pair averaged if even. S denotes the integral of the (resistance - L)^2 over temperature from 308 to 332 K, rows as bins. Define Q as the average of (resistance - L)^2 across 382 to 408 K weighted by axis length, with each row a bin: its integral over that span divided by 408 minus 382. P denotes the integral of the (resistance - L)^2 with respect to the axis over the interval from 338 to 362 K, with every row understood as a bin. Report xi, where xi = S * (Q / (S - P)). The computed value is 9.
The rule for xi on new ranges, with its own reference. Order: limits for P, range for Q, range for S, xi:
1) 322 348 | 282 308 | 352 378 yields -34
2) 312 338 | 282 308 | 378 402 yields -9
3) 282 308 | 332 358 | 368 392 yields -2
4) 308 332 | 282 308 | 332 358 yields -22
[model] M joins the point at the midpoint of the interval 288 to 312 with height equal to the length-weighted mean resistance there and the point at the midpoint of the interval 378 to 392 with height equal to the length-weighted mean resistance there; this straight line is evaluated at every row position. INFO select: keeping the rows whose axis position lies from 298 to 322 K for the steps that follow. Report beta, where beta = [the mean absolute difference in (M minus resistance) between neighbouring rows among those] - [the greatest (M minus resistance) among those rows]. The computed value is 3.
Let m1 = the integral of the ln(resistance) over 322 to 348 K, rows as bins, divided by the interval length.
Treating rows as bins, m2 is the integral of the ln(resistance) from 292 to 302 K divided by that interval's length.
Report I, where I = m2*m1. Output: 26.7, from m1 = 5.22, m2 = 5.119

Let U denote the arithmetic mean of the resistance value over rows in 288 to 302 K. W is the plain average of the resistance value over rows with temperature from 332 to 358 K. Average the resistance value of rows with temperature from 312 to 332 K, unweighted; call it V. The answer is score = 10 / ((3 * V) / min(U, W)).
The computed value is 2.91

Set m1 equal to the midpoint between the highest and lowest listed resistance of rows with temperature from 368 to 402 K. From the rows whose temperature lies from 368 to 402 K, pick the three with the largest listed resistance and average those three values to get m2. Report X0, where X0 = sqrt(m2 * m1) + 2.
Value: 180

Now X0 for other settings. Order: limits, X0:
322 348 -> 193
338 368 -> 183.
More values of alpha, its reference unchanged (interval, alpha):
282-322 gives 290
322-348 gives 340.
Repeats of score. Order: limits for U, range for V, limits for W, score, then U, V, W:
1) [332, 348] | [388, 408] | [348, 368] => 3.33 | 178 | 178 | 181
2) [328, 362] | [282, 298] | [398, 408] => 3.60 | 182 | 162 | 176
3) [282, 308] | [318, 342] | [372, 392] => 2.94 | 164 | 185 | 177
